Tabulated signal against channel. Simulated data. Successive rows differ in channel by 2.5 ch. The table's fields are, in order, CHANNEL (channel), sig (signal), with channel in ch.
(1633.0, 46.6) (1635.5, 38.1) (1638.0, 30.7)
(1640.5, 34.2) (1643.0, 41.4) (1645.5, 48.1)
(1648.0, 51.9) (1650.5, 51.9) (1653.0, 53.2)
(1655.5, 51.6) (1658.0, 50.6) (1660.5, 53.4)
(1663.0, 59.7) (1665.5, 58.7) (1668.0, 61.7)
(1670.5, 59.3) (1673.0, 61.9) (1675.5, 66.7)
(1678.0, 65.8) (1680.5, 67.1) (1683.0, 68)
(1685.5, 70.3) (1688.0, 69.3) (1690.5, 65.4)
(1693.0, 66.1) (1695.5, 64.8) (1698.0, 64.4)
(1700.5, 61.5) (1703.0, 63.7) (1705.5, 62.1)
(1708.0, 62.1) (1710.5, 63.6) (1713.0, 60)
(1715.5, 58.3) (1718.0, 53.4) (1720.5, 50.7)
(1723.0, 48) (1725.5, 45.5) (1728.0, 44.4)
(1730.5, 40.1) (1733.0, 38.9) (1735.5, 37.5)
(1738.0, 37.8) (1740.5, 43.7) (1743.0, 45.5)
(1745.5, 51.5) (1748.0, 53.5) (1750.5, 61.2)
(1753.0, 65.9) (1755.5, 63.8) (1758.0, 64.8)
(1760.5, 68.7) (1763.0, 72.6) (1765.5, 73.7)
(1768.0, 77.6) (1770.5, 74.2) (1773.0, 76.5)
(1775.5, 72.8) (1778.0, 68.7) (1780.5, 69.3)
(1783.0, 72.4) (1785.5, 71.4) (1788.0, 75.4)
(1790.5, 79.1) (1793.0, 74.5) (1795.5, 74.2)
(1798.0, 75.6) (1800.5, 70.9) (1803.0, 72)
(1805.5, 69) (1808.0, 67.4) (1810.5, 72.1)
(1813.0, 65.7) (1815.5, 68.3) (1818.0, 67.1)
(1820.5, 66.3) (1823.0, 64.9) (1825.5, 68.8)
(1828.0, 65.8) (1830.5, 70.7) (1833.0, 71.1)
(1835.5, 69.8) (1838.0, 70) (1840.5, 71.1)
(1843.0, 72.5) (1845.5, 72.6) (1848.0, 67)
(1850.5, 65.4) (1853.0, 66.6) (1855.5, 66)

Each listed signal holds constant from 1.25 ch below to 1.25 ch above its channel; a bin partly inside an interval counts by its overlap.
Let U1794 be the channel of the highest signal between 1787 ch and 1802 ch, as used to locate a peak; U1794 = 1790.5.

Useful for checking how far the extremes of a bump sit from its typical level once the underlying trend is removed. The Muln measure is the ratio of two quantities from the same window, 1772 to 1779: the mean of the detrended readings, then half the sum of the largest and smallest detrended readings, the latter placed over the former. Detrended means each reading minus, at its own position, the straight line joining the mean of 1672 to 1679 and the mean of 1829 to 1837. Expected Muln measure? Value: 0.98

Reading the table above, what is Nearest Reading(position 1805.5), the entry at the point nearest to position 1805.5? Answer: 69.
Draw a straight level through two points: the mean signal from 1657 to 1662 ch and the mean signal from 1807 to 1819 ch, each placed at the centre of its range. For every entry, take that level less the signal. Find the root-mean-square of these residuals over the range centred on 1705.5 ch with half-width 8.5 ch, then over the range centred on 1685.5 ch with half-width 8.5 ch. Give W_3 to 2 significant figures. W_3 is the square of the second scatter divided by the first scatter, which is 28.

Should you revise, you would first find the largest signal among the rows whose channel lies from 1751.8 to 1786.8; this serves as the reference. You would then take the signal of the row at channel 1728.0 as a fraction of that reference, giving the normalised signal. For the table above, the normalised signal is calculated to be 0.57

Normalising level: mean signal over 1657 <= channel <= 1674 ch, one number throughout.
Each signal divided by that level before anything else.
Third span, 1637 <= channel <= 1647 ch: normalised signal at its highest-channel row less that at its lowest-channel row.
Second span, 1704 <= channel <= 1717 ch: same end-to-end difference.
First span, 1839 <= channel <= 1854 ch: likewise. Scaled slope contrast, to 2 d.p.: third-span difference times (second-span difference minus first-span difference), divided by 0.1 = 0.04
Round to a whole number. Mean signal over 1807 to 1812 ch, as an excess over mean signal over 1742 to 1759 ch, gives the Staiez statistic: 12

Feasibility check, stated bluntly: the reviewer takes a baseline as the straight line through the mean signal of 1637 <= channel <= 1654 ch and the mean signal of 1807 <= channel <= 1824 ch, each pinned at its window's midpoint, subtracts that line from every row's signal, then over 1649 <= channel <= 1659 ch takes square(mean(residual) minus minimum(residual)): 3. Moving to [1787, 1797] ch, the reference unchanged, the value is 4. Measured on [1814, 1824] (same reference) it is 5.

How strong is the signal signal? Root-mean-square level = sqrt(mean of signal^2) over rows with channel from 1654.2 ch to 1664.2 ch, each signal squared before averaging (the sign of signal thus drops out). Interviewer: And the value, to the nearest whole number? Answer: 54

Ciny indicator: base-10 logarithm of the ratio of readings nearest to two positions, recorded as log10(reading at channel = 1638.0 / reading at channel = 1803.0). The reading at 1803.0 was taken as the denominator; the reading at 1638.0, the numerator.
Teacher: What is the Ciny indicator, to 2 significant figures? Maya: -0.37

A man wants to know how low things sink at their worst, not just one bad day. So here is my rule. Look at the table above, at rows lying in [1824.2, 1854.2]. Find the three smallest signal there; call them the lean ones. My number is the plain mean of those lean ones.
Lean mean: 66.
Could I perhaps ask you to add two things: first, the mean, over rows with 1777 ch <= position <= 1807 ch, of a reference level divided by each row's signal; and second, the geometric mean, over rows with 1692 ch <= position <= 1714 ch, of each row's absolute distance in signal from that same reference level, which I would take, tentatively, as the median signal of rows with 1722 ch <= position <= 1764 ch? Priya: 16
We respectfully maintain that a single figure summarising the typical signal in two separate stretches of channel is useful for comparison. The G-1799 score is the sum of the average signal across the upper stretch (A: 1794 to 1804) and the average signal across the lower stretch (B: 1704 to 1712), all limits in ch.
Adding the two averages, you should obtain 136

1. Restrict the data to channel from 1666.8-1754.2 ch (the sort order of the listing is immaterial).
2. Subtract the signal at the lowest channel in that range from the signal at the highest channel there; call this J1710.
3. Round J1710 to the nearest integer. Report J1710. 4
